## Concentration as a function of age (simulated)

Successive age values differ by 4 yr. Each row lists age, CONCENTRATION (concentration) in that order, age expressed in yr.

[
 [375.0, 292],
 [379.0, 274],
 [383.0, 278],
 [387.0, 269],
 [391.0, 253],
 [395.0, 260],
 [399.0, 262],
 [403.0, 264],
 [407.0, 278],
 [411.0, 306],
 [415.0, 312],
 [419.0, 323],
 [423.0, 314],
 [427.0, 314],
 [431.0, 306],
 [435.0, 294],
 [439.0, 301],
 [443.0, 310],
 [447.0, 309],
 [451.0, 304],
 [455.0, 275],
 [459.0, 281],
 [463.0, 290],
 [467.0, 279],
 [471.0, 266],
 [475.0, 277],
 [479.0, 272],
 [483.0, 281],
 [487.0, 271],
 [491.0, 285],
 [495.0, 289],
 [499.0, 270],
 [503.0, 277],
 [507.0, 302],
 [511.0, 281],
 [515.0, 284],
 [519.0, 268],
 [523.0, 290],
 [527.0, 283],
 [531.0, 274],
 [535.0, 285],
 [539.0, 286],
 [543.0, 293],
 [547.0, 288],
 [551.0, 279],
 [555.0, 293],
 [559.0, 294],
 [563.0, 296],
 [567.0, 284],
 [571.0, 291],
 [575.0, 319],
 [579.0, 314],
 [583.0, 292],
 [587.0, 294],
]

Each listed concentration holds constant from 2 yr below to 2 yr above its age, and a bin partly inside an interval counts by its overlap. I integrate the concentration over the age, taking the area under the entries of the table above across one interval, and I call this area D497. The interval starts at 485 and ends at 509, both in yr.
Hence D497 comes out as 6776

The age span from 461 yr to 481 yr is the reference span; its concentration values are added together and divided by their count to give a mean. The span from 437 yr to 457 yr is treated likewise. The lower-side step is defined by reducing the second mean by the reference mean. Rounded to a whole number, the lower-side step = 23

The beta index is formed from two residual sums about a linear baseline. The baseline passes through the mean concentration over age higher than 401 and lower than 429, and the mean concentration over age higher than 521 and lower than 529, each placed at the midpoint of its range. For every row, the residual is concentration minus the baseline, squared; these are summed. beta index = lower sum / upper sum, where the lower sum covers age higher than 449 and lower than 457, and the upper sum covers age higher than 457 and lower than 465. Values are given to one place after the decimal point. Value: 2.1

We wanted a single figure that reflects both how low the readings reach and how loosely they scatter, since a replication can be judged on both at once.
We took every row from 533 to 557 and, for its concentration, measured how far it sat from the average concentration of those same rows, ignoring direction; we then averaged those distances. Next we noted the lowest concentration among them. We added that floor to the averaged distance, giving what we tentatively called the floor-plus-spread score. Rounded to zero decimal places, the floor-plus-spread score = 283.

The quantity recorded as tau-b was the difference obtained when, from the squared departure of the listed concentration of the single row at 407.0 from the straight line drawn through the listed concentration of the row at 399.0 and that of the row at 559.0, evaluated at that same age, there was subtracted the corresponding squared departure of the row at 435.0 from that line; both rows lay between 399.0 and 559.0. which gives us -408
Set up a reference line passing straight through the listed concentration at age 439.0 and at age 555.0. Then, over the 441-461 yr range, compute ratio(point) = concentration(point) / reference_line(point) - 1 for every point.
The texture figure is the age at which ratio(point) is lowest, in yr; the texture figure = 455.0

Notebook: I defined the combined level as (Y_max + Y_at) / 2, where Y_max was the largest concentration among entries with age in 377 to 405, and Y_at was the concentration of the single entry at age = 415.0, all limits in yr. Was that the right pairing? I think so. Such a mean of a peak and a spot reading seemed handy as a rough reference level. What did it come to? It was 295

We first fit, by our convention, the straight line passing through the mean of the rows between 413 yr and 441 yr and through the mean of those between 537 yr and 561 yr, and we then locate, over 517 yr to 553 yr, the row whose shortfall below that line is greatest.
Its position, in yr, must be 519.0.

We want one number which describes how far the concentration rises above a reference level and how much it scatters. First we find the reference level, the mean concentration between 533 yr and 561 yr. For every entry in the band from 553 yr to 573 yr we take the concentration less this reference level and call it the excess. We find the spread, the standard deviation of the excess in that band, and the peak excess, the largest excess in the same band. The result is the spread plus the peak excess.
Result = 12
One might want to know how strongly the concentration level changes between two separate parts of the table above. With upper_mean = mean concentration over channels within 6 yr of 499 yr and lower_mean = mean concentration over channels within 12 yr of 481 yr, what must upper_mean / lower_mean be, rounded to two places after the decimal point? 1.01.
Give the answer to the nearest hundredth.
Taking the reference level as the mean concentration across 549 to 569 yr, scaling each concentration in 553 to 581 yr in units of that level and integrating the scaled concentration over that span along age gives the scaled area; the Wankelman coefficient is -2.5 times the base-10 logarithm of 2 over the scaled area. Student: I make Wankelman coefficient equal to 2.90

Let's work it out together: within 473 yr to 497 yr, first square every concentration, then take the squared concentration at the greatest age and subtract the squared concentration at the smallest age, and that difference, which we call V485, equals 6792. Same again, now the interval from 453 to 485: 3336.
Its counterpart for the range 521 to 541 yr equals -2304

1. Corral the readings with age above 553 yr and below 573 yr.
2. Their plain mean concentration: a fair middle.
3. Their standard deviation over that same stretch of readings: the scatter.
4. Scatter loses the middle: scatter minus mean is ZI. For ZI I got -287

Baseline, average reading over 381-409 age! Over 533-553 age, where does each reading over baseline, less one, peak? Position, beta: 543.0 yr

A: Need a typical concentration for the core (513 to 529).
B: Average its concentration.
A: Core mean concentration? 281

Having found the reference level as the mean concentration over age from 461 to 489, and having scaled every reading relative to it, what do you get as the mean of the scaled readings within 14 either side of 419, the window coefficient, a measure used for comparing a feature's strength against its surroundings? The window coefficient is 1.11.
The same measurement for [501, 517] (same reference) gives 1.03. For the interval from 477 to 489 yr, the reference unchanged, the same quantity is 0.99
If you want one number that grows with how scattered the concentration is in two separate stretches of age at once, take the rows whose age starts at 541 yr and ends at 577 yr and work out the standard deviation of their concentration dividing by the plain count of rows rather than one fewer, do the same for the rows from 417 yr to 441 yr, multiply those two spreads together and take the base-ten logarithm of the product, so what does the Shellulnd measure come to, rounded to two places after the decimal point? 2.00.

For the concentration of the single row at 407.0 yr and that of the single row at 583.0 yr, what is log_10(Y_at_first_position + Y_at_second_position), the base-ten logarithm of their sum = 2.76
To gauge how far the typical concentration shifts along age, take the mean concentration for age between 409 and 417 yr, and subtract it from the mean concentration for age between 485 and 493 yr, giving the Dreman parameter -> -31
